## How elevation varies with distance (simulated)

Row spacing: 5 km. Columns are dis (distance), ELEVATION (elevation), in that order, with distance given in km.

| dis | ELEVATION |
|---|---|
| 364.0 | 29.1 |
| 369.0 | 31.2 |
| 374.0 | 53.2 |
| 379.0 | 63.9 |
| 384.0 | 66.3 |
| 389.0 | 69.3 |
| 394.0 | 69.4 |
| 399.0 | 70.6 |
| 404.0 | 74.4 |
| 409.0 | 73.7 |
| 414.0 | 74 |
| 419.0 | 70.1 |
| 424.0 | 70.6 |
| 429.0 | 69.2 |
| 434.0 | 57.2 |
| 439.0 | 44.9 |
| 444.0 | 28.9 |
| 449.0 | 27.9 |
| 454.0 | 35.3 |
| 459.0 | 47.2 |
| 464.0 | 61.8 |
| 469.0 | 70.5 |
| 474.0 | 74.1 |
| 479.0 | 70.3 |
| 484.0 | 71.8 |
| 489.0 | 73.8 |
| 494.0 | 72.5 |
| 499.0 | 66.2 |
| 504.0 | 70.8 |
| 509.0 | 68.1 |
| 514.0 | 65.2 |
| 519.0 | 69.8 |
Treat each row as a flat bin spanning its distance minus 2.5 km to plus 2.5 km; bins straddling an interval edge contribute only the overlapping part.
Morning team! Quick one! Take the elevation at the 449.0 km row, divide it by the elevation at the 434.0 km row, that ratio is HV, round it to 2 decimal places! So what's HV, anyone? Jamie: 0.49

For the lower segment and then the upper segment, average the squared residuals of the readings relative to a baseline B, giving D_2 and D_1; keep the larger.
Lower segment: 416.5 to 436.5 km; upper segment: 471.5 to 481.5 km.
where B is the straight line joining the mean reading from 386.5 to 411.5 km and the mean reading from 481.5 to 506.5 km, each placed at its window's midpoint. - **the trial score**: 51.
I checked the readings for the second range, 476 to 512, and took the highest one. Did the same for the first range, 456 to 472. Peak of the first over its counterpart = 0.96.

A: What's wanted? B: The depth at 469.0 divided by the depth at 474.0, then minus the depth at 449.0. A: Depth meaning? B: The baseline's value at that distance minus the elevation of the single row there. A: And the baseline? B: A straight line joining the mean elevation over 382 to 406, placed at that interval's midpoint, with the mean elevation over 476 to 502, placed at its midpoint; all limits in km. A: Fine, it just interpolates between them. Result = -42.7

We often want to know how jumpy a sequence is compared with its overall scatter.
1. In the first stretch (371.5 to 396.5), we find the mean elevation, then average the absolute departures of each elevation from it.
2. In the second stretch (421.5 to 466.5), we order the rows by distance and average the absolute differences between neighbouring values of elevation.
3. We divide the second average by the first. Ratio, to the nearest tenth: 2.0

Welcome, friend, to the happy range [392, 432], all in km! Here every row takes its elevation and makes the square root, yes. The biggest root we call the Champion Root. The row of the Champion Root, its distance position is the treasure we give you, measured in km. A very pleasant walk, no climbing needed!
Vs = 404.0 km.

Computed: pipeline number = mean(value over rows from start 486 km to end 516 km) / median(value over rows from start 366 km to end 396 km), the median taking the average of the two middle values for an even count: 1.07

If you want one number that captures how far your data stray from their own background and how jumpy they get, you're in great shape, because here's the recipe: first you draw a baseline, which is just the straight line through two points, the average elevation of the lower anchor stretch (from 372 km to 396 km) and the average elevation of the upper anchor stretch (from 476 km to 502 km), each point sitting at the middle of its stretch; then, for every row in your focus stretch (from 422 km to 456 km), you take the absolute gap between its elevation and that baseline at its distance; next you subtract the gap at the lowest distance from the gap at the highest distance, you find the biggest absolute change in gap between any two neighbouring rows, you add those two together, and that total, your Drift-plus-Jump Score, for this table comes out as 46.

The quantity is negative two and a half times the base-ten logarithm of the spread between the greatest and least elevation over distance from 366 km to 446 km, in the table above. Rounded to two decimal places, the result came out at -4.15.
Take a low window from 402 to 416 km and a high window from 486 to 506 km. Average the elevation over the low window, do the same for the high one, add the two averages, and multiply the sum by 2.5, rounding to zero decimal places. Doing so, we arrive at 362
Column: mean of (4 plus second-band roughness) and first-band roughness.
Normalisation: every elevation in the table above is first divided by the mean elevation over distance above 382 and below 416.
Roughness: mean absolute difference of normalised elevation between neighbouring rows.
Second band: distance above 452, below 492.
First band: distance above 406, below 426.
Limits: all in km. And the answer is 2.06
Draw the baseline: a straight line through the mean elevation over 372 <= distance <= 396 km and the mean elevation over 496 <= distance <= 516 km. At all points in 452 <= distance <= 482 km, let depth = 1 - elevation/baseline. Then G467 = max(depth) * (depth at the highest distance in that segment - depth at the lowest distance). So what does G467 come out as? -0.24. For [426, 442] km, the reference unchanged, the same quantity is 0.12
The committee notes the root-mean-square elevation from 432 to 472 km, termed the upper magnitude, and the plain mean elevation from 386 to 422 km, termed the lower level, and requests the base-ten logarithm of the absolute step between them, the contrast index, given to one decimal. 1.4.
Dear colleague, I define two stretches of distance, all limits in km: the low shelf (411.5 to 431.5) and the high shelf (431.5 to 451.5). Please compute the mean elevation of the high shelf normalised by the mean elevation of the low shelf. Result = 0.56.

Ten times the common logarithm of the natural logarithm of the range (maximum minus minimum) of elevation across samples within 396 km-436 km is 4.5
